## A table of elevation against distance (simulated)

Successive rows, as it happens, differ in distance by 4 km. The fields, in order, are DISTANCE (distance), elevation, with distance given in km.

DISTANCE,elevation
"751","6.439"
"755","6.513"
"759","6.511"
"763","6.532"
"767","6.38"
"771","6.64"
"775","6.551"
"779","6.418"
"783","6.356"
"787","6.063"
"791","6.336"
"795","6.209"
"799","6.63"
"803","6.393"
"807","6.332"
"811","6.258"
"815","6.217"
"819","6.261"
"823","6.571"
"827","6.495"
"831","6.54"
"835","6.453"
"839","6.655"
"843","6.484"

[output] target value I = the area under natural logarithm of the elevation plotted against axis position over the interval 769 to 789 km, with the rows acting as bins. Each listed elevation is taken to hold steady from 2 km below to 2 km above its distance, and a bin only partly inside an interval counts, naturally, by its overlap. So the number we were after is 37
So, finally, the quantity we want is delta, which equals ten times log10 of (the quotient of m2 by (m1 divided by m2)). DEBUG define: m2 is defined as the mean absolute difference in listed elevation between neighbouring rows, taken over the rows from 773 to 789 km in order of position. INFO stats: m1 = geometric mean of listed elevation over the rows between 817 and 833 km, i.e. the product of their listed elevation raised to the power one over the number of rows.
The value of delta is -24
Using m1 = 6.47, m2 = 0.163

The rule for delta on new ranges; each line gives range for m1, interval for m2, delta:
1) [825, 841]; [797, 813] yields -26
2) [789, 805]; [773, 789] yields -24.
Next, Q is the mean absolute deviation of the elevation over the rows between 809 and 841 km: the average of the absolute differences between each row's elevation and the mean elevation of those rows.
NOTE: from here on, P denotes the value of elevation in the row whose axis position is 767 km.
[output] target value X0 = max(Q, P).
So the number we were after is 6.38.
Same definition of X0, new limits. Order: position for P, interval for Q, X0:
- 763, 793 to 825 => 6.53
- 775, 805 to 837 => 6.55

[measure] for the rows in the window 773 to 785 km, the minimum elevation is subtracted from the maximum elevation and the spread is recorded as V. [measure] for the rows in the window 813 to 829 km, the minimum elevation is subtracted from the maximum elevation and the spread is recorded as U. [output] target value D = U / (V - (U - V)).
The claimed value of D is 9.8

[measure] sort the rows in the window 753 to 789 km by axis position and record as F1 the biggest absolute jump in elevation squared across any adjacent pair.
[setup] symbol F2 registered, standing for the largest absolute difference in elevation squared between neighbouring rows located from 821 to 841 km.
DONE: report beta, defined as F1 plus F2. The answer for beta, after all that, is 6.3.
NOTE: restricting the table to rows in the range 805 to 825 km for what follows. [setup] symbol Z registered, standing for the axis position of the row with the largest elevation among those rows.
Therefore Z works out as 823 km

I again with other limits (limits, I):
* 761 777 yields 30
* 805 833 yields 52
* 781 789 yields 15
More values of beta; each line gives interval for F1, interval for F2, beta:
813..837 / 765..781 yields 7.4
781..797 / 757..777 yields 7.0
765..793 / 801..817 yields 4.6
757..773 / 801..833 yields 7.4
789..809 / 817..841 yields 9.4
